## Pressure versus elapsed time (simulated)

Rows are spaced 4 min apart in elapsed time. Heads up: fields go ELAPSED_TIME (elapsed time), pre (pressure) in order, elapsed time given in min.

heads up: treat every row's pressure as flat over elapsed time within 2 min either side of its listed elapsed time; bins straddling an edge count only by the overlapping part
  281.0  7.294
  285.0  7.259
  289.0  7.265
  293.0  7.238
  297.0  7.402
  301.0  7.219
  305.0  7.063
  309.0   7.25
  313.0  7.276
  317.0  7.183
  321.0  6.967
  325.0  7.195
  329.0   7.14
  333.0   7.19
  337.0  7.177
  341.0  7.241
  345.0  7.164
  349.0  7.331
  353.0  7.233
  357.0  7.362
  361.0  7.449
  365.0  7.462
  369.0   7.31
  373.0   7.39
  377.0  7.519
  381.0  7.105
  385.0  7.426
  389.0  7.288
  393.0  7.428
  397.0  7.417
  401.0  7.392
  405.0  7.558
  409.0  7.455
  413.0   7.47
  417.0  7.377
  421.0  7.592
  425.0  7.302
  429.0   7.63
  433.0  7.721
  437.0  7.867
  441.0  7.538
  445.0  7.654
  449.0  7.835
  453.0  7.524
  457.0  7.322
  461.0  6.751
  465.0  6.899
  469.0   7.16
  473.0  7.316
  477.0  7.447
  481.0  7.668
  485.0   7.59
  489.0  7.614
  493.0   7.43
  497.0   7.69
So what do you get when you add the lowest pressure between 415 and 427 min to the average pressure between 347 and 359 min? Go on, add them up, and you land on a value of 14.6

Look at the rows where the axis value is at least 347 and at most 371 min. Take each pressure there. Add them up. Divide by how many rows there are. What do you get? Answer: 7.36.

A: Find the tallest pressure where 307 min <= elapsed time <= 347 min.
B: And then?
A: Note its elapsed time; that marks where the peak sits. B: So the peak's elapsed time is 313.0 min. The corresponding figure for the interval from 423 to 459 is 437.0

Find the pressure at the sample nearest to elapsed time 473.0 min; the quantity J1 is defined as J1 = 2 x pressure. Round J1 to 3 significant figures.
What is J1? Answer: 14.6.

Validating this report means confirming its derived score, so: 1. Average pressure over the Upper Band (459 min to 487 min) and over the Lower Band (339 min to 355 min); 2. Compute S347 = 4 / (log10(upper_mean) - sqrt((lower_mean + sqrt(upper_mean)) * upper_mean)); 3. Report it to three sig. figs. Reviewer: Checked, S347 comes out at -0.524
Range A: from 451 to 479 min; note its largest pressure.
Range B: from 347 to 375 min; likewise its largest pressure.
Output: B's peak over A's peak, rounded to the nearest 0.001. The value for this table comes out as 0.992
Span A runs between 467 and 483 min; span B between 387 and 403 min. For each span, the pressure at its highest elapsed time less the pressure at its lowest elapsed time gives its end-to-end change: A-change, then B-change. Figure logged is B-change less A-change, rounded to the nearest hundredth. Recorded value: -0.40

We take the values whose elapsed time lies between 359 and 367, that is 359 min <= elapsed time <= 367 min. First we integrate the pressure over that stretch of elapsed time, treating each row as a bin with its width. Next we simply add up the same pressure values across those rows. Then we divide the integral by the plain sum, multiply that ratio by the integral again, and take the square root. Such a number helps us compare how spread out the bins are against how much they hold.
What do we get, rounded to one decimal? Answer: 15.4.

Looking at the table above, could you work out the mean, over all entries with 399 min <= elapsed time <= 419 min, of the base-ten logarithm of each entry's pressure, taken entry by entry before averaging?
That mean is 0.872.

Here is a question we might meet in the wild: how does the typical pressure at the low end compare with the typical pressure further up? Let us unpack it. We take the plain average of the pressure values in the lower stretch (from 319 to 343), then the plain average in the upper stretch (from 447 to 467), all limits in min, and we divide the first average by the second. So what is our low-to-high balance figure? 0.98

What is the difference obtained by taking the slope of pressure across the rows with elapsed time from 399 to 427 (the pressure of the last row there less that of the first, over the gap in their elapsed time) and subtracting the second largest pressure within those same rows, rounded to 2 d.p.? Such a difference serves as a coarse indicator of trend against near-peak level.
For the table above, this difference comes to -7.56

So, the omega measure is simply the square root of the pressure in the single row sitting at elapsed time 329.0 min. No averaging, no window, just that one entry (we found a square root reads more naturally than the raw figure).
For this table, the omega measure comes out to 2.67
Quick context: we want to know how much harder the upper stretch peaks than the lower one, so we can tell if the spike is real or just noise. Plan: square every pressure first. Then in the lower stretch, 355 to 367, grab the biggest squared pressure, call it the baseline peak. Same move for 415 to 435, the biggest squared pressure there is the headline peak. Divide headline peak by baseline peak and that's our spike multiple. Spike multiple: 1.07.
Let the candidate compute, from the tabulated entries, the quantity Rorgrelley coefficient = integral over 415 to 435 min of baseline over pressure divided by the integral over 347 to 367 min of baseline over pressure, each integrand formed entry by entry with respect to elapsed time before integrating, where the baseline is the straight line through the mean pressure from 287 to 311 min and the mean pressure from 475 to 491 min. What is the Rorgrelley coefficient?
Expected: 0.996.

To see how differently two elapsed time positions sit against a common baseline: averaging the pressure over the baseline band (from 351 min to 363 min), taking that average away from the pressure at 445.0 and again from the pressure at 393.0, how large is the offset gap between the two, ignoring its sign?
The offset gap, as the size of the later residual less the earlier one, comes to 0.23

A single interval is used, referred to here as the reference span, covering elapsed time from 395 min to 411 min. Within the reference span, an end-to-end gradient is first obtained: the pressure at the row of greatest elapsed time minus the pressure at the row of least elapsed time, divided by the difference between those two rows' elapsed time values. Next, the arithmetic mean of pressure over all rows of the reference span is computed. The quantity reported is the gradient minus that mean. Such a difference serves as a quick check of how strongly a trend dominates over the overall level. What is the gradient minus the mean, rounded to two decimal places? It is -7.45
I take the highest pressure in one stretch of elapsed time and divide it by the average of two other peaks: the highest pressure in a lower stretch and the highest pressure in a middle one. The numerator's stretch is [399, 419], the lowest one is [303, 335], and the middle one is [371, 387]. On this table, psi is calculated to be 1.02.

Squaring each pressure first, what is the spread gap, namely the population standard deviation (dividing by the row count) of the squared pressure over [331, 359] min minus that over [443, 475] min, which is -4.0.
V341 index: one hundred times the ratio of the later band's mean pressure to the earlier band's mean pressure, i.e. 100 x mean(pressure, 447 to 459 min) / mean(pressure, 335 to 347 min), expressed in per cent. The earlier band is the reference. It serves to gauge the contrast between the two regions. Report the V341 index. 105.1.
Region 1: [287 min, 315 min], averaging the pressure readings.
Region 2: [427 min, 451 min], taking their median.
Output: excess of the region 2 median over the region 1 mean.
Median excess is 0.44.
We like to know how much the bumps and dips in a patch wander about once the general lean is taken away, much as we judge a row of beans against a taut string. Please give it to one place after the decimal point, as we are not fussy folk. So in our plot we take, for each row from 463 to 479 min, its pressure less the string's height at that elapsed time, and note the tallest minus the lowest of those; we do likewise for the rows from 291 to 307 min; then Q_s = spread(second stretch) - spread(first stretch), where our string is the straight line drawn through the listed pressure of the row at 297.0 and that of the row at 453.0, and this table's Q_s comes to -0.2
